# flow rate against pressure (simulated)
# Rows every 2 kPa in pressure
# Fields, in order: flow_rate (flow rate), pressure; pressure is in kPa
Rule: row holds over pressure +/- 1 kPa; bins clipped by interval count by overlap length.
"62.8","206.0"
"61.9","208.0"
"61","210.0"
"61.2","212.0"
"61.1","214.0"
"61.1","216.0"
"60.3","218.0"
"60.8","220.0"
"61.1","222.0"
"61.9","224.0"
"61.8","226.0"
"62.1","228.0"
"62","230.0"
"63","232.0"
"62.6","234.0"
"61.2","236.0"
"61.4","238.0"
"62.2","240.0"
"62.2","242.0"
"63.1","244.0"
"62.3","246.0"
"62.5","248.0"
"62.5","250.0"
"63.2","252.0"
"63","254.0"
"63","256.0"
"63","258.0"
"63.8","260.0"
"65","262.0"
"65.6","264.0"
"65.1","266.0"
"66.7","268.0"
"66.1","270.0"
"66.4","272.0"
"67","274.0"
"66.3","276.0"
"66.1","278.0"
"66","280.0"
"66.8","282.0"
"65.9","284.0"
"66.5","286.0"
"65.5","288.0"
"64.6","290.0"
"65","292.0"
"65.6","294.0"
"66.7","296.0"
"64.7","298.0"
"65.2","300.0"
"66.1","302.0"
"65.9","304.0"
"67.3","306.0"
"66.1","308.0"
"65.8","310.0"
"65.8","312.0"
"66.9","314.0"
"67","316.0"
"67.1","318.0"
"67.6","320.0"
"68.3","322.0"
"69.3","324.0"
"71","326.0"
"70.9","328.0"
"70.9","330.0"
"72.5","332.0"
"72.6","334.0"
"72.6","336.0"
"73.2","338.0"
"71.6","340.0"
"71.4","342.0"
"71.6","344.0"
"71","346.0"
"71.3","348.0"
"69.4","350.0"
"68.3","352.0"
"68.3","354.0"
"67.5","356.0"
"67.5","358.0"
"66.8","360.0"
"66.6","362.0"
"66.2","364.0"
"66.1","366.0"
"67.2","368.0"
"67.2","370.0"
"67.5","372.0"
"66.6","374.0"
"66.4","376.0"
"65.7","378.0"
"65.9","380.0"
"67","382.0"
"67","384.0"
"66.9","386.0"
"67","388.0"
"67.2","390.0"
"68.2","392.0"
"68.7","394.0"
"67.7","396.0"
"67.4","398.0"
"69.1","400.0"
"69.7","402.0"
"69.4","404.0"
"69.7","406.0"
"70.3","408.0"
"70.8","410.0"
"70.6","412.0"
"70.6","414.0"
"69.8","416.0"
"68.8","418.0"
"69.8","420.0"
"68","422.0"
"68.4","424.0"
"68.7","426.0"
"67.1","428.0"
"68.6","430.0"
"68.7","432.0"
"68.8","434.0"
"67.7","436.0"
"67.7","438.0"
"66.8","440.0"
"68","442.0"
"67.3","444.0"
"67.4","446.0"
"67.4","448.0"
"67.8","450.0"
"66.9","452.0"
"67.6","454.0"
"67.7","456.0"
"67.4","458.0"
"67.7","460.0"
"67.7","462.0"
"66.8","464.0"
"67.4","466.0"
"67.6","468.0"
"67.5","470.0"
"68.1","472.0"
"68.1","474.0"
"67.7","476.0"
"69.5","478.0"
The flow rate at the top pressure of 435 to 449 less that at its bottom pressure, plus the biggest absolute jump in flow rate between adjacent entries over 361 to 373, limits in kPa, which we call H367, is 0.8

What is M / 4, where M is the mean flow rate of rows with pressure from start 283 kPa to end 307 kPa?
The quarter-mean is 16.4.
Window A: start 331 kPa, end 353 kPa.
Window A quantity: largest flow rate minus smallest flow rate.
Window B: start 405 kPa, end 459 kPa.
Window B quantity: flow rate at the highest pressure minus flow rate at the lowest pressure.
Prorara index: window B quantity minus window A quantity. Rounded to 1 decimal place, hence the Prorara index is -7.2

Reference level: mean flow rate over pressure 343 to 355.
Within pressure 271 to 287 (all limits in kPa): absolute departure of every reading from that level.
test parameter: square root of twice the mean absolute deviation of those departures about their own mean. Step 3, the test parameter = 0.77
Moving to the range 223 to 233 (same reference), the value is 0.82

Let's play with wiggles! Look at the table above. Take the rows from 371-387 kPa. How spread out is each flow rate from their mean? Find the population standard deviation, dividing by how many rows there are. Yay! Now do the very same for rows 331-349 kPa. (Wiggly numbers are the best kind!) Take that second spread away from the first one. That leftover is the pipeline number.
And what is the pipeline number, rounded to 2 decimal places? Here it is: -0.15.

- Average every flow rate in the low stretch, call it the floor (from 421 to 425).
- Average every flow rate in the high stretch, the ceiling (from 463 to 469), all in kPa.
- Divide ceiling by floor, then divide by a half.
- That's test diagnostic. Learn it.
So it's 1.97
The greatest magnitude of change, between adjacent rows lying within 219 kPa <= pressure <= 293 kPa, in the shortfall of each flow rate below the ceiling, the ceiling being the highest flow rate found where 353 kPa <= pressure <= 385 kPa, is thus 1.60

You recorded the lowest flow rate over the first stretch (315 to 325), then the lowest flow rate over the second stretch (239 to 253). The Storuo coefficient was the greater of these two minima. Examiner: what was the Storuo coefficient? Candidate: 67.0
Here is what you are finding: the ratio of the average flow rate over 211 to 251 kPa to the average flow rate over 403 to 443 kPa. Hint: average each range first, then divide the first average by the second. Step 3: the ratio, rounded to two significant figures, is 0.90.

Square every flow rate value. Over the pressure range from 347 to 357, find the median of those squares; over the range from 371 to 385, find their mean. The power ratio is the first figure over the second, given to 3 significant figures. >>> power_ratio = 1.05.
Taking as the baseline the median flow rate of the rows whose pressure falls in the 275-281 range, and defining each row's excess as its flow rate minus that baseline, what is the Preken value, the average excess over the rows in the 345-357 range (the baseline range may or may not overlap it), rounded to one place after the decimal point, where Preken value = 3.2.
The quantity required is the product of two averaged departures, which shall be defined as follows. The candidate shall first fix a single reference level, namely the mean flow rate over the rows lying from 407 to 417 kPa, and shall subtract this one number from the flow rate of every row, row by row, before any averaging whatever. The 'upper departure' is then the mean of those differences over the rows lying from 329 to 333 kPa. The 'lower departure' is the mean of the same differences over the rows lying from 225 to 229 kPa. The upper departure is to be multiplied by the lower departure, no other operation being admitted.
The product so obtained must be -11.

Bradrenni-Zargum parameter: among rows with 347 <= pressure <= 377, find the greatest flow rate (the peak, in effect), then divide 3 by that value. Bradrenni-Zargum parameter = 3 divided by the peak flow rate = 0.0421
